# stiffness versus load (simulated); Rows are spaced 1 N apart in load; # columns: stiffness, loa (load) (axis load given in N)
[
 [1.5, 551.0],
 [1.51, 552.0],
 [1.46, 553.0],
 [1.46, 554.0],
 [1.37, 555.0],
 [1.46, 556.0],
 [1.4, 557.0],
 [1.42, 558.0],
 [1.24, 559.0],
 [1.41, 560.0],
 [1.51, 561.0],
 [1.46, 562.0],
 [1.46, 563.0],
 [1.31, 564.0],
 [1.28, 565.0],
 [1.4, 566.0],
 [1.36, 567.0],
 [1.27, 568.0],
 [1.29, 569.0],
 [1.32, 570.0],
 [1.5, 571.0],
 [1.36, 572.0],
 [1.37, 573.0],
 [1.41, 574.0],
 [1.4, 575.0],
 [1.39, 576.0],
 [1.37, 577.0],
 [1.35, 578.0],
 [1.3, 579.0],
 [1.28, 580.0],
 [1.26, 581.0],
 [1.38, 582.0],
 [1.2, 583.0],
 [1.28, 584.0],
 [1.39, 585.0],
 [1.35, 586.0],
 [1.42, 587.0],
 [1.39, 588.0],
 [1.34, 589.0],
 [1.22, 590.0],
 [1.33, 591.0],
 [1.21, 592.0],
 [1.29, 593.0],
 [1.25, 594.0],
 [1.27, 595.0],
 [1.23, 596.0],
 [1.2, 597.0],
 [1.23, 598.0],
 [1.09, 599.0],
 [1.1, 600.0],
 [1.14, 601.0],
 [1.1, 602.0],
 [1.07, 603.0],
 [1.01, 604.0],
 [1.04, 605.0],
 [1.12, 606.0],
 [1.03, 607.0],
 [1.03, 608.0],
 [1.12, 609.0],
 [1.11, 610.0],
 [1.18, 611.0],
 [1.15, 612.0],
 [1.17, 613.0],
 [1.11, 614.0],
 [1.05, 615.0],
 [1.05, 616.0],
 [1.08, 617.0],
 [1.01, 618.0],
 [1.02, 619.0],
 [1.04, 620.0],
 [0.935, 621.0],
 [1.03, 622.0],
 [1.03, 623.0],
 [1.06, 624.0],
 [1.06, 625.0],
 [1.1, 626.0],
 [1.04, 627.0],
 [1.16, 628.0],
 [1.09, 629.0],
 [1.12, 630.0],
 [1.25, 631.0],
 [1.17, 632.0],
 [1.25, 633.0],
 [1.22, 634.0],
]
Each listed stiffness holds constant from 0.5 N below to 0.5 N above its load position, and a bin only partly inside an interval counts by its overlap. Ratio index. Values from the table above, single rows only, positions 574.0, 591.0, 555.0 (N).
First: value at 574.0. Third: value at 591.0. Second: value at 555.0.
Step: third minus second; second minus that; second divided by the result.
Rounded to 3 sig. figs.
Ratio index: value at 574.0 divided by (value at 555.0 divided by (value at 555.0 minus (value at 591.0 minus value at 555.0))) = 1.45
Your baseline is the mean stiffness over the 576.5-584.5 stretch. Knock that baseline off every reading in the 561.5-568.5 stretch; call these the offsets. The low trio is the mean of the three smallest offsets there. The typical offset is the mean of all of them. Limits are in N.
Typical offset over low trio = -3.8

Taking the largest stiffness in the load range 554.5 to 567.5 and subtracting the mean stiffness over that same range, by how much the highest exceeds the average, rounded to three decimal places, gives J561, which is 0.119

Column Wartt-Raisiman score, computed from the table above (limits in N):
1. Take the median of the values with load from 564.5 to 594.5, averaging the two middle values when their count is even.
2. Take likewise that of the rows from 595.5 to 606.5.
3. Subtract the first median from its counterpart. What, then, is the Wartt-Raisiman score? -0.245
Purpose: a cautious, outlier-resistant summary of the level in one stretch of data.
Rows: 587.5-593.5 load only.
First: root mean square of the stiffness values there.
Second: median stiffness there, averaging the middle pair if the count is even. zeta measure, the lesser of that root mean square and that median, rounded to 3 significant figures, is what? 1.30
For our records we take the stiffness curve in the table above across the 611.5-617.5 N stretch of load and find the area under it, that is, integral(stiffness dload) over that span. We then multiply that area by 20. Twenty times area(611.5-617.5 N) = 132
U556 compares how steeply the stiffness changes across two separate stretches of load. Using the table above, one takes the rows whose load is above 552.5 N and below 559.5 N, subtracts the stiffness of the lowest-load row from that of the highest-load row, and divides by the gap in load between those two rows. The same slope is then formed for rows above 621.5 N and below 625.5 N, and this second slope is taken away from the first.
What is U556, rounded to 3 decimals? -0.047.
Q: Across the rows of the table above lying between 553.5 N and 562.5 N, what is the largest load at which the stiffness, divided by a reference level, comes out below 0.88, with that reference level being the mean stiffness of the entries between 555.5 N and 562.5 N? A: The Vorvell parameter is 559.0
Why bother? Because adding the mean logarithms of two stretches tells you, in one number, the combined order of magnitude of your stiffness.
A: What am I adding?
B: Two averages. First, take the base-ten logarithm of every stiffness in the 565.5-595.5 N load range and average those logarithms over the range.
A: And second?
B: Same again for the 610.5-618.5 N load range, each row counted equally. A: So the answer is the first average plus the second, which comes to 0.16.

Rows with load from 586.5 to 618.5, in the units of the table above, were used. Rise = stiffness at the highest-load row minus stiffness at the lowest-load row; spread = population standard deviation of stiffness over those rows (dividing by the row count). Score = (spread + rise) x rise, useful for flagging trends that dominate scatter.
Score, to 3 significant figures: 0.123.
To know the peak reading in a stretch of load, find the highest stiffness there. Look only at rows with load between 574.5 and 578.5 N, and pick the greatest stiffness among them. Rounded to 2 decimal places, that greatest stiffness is 1.40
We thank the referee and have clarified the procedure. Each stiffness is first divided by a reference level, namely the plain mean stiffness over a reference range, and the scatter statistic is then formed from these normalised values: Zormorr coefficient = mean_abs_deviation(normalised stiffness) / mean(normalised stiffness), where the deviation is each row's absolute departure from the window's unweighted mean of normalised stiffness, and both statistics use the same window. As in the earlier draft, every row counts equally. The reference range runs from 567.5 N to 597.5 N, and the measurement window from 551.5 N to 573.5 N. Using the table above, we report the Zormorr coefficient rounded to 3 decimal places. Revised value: 0.049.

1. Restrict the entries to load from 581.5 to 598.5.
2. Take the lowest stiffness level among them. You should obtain 1.2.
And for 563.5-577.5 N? 1.27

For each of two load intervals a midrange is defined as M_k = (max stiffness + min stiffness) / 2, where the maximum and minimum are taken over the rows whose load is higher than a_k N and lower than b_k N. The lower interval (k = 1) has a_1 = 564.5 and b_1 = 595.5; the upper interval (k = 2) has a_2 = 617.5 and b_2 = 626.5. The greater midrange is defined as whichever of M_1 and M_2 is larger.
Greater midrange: 1.35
